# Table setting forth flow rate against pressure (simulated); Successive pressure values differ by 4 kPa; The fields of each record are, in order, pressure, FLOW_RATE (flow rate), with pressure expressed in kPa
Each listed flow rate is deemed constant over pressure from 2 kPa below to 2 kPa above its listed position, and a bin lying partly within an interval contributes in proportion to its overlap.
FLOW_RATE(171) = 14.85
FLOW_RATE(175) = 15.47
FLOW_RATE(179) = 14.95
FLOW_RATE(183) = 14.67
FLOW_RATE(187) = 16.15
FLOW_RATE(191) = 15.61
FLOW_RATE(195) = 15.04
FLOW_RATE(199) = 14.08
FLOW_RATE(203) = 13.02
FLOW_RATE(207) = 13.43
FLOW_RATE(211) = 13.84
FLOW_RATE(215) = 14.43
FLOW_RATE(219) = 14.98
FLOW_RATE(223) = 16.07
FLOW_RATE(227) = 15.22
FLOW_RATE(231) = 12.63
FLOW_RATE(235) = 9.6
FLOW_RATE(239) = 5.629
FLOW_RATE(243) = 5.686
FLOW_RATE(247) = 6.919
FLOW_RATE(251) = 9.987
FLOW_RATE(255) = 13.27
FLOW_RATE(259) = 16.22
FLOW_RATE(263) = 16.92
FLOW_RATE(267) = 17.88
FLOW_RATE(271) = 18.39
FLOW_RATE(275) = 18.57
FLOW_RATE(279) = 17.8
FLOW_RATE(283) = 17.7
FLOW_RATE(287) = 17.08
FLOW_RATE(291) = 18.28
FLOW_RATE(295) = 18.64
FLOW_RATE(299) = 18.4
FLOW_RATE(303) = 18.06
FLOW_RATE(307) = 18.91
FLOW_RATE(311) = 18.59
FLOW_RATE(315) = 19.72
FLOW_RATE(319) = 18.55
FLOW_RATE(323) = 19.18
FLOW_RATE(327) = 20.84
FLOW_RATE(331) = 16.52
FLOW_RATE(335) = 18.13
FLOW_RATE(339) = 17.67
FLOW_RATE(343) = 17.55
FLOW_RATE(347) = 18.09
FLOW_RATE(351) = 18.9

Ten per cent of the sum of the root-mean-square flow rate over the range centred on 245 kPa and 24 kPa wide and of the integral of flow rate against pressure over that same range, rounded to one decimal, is 21.3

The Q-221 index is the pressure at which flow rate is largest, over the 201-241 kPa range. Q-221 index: 223 kPa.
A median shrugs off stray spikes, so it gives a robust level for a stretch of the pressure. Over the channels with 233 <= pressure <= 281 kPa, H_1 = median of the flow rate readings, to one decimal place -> 14.7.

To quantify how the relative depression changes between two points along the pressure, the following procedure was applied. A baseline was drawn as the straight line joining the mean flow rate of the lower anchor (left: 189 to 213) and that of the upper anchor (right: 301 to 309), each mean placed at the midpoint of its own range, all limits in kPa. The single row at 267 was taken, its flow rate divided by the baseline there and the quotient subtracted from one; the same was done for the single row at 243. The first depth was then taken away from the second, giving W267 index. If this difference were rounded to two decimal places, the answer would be 0.70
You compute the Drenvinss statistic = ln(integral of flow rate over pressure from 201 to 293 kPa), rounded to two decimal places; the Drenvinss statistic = 7.17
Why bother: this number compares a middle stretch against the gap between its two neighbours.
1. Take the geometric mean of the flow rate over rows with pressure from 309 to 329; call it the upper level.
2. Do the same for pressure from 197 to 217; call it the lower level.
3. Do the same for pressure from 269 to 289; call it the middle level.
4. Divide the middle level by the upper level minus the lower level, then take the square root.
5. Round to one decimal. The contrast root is 1.8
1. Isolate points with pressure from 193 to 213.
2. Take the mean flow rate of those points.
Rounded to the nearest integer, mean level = 14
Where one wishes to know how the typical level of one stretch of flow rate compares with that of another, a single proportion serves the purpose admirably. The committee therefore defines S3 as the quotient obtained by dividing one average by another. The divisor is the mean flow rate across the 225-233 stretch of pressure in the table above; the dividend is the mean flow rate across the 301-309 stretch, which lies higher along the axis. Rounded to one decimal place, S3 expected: 1.3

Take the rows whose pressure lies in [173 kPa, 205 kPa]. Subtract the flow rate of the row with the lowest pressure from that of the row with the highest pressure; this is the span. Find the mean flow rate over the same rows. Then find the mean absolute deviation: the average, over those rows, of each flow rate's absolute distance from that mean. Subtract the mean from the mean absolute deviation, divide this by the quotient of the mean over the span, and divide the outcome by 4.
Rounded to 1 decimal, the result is 0.6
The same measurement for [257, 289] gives -0.2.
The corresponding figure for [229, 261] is -0.6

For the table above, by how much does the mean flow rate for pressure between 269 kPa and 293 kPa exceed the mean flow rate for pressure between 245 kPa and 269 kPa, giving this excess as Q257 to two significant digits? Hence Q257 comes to 4.4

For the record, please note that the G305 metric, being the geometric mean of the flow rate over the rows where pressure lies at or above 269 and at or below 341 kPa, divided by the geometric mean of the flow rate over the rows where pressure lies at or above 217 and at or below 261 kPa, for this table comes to 1.72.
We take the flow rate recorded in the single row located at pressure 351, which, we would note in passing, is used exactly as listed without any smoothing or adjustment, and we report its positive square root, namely 4.35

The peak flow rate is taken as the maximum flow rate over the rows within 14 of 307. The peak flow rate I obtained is 19.72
